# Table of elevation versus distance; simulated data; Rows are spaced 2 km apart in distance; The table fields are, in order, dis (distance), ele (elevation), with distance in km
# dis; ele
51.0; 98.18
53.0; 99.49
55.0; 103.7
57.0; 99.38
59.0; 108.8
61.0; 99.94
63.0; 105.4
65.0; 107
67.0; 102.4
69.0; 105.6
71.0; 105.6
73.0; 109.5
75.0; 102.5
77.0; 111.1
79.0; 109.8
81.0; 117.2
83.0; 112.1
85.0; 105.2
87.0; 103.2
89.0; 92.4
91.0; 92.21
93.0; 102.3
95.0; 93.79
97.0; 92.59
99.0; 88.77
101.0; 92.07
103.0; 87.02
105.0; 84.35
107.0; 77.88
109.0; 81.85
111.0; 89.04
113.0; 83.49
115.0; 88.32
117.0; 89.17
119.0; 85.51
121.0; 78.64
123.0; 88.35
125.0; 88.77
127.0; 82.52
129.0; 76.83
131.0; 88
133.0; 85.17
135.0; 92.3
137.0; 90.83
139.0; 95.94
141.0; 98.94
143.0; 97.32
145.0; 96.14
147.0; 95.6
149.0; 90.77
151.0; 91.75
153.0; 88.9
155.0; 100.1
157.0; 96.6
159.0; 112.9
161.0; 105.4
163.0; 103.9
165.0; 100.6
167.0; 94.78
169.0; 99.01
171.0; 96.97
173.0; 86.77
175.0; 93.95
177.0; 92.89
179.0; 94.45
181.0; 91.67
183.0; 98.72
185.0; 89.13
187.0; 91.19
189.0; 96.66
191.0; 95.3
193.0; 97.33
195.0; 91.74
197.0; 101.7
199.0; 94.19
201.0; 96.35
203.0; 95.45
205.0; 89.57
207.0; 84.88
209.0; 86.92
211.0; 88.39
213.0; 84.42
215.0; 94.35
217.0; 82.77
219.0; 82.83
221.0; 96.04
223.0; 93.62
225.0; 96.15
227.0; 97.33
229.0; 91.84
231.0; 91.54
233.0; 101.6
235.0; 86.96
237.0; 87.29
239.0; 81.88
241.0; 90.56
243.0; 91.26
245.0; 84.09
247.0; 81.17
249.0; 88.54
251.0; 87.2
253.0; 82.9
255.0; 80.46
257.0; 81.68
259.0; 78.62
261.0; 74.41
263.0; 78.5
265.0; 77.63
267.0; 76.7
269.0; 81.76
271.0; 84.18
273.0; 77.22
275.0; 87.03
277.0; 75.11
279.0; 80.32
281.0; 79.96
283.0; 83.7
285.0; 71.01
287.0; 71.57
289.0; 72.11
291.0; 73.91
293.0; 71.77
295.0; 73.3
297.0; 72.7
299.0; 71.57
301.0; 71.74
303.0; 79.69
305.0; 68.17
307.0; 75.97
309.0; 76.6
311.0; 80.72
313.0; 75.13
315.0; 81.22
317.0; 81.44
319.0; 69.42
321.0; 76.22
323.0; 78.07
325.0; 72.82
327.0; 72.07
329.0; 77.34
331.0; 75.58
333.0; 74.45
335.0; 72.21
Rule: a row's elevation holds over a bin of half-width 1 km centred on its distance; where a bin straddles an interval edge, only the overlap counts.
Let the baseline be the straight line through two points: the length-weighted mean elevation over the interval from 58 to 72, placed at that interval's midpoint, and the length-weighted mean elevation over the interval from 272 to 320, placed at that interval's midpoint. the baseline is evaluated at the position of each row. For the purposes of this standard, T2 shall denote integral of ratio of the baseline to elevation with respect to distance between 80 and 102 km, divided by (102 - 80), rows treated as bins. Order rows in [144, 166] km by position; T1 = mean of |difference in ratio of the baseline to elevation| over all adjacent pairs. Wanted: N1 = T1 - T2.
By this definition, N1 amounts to -0.98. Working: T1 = 0.048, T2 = 1.03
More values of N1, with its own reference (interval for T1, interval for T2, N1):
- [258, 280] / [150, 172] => -0.88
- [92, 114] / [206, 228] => -0.90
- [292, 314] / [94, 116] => -1.09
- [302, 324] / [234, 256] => -0.89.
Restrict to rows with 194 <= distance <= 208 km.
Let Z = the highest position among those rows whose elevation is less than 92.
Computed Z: 207.0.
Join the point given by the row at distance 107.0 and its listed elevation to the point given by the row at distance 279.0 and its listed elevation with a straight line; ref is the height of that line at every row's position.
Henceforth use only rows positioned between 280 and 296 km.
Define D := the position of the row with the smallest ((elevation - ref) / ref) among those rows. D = 285.0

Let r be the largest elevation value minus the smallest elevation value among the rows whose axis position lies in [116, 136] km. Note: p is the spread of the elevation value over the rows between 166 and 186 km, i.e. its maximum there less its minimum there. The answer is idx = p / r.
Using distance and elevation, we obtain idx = 0.79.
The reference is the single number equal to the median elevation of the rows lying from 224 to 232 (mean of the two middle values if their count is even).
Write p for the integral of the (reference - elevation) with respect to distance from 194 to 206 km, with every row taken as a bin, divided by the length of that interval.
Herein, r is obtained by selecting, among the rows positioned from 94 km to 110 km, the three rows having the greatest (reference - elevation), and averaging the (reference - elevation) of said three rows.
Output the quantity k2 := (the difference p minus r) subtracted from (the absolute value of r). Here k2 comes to 26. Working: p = -1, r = 12.6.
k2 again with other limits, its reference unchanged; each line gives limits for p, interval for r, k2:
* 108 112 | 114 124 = 11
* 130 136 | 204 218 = 14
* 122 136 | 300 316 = 37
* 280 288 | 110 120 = -1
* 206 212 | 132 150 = 3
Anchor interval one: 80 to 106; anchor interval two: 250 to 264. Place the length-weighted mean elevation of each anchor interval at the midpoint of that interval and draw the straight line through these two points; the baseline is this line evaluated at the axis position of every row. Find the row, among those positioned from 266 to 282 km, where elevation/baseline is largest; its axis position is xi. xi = 275.0 km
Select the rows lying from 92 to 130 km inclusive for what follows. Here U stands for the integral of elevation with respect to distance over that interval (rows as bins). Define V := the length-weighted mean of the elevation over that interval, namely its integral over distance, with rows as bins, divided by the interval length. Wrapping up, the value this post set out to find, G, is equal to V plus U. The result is 3389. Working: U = 3303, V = 86.9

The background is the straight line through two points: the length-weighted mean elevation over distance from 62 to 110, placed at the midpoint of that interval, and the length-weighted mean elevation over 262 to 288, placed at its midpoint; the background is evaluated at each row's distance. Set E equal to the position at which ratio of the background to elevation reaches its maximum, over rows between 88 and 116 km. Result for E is 107.0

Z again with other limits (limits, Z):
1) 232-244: 243.0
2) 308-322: 321.0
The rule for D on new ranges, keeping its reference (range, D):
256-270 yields 261.0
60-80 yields 61.0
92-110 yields 107.0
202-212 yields 207.0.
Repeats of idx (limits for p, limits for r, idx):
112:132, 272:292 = 0.77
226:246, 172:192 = 1.65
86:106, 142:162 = 0.79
